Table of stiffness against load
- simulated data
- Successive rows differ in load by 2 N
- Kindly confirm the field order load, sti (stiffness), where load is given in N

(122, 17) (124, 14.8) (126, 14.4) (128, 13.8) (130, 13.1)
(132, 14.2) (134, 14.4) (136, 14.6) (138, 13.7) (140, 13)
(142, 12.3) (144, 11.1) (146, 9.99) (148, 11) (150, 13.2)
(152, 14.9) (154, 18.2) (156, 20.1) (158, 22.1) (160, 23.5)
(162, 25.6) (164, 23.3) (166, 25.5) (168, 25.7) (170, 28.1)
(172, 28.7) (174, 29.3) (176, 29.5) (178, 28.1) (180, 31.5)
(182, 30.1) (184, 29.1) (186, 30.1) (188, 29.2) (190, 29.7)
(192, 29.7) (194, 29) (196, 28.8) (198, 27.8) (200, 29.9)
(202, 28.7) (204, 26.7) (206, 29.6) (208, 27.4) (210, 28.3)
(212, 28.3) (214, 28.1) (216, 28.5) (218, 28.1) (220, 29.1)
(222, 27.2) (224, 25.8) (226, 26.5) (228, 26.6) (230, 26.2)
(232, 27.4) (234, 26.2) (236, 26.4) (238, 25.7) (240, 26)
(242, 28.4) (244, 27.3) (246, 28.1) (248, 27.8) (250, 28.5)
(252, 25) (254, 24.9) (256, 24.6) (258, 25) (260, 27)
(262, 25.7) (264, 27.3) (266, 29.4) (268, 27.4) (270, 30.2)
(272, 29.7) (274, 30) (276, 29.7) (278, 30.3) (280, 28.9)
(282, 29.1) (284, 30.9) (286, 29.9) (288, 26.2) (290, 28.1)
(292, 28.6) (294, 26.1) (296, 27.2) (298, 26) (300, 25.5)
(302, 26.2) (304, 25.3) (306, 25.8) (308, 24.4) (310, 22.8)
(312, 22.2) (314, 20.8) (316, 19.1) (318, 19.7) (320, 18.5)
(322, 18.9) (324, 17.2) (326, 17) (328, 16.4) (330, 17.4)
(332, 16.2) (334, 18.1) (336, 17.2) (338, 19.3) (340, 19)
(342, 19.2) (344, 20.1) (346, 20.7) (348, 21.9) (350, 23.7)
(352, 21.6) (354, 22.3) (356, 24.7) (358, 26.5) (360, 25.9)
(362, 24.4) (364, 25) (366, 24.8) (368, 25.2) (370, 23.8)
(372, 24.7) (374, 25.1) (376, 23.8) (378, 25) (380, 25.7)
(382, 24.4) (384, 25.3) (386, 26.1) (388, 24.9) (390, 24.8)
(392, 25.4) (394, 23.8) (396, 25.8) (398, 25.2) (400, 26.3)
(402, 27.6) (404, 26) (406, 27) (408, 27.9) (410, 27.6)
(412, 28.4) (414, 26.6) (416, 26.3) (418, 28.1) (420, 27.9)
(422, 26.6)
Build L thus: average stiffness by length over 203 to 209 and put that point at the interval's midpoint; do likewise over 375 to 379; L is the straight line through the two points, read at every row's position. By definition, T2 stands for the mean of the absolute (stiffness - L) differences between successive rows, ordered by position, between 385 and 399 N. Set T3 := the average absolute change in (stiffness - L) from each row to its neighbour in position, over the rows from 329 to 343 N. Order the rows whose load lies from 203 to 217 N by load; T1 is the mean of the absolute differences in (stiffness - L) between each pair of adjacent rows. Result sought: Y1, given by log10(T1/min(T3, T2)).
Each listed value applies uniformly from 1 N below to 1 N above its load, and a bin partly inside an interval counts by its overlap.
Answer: 0.05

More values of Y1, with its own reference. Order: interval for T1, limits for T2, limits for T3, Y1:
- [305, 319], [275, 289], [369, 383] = 0.08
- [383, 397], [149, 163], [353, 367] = -0.05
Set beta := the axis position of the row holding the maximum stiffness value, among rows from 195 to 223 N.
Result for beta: 200 N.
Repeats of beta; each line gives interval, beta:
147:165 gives 162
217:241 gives 220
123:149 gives 124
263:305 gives 284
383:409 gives 408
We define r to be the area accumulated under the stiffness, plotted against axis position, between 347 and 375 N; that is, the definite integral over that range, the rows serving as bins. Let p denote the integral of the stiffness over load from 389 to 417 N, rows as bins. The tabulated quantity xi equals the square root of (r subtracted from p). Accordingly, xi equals 7.6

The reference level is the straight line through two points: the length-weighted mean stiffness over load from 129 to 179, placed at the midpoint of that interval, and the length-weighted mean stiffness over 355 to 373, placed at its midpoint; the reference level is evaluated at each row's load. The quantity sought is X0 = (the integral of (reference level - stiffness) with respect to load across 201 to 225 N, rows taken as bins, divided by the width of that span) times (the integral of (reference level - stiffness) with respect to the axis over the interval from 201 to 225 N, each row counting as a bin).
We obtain 1197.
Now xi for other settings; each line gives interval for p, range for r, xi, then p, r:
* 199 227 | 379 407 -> 8.2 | 784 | 717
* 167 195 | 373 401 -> 10.6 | 816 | 703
